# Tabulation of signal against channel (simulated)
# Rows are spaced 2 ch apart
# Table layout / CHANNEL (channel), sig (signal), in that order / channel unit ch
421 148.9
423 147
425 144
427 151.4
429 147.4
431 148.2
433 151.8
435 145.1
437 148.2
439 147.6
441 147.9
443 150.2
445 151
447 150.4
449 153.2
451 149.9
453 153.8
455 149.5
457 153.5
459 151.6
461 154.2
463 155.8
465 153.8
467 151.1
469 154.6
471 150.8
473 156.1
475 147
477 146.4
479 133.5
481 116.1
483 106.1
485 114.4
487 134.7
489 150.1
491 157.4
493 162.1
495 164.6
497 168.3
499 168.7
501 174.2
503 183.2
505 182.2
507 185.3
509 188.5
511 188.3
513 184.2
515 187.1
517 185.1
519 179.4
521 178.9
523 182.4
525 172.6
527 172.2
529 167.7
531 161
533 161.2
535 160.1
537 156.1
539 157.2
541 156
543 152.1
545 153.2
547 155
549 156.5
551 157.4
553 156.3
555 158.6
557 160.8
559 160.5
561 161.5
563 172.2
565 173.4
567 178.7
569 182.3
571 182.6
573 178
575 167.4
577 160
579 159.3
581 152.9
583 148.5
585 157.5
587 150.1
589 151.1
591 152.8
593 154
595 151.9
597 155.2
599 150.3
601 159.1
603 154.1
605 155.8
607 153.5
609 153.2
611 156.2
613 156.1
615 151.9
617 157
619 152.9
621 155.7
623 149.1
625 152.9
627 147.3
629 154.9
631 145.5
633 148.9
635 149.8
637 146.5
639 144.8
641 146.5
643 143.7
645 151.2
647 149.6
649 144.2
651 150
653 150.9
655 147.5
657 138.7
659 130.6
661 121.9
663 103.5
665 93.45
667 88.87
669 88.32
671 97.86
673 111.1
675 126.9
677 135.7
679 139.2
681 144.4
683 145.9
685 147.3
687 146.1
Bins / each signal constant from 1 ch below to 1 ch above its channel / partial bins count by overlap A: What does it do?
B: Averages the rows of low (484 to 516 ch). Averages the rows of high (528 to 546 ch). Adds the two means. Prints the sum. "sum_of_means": 327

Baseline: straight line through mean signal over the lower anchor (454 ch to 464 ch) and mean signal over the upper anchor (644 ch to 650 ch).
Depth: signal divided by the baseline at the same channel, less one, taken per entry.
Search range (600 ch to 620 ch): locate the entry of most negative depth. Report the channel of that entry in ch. 615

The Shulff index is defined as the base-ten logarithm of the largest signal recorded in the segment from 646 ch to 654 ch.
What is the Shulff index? 2.18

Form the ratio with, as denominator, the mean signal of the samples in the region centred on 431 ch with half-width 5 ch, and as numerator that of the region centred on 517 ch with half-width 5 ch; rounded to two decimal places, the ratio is 1.23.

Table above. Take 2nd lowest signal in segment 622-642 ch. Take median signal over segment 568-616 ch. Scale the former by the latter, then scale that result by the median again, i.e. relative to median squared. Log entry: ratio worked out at 0.0061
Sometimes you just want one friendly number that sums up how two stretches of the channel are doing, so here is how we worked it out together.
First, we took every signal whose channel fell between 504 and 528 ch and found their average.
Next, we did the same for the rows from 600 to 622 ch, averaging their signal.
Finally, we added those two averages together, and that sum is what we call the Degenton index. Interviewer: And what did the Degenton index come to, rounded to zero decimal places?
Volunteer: 337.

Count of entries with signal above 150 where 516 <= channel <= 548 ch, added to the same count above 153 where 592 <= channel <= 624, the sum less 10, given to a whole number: 17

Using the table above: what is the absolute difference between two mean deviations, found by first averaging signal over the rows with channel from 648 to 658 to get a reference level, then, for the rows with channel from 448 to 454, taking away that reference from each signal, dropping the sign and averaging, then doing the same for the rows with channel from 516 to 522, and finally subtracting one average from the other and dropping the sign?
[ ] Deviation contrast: 29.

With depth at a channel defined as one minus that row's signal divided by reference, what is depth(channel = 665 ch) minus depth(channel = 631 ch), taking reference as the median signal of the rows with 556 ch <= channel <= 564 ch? 0.32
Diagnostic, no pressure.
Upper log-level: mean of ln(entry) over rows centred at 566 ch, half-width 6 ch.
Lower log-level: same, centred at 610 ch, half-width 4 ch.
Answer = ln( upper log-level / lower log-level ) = 0.024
